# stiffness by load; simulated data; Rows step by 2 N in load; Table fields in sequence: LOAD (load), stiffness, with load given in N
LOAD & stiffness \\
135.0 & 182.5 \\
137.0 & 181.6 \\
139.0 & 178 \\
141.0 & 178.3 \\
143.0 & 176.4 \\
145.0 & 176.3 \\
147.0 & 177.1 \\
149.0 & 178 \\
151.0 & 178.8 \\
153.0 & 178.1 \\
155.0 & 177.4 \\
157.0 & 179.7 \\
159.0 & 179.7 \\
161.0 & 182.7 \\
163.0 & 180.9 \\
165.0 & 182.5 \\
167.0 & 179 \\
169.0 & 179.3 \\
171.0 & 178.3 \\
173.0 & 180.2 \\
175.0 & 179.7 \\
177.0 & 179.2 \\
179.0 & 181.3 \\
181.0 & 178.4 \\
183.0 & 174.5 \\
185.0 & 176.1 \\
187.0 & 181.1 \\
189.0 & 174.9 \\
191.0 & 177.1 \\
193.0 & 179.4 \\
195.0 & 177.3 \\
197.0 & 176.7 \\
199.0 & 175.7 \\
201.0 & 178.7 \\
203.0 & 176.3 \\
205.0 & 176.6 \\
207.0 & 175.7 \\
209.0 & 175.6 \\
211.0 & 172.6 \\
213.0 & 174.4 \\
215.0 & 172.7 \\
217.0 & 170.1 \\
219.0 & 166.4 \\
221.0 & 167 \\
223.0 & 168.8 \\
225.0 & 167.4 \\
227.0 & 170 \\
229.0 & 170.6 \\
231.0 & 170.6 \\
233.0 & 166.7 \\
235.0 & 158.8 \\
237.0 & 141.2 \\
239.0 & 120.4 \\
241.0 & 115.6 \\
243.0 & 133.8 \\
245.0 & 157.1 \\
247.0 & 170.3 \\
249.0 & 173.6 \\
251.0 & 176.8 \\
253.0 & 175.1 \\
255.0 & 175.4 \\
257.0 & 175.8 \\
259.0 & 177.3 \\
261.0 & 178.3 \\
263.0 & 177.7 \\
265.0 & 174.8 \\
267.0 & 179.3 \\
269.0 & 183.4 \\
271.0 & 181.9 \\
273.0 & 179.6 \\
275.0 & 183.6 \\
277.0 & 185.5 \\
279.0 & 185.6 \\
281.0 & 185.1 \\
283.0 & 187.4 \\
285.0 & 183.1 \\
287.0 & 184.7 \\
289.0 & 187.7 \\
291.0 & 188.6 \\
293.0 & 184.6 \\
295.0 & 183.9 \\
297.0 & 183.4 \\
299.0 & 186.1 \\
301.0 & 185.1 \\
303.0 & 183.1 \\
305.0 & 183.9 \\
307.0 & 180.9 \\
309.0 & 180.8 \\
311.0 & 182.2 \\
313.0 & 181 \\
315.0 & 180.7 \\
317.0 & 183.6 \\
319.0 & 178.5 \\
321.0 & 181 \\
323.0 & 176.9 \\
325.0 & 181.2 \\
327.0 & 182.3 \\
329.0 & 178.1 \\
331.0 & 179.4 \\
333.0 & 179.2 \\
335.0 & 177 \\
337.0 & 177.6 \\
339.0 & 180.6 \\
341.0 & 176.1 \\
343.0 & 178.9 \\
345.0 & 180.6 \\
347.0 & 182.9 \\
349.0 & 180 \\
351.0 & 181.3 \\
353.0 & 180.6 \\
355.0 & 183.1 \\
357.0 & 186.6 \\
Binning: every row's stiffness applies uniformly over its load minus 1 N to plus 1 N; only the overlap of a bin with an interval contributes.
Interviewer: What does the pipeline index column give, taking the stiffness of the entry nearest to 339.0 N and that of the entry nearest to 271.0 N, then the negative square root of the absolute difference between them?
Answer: -1.1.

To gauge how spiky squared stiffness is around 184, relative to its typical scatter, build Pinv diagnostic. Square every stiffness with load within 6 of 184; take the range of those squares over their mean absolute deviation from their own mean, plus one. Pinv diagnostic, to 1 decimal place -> 3.7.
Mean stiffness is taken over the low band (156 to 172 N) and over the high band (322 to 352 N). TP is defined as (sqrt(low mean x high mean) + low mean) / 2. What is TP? 180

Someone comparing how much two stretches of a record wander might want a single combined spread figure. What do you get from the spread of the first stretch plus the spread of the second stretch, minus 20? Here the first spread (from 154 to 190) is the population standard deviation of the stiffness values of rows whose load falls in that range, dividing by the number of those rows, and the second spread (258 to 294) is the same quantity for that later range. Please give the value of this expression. -13.9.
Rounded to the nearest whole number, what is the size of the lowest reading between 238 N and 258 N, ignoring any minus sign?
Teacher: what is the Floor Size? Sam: 116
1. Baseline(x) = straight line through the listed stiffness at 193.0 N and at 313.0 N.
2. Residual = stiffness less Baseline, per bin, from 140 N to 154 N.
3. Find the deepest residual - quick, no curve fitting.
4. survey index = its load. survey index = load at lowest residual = 145.0 N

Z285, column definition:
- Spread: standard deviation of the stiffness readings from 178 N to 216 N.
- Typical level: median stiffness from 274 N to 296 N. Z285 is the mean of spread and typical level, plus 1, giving 95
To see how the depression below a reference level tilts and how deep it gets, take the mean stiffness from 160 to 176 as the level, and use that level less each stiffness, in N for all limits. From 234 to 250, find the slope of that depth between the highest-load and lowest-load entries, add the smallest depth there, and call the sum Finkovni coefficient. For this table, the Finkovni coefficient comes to 6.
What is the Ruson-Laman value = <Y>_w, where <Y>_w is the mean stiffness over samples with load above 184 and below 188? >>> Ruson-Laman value 179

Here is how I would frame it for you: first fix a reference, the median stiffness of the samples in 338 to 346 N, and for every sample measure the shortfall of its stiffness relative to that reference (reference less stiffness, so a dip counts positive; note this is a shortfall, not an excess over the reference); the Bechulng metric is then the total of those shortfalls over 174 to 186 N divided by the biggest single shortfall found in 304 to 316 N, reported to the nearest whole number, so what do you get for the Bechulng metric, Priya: -10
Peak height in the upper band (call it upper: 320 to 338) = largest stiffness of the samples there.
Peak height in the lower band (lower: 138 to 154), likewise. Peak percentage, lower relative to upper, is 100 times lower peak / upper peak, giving 98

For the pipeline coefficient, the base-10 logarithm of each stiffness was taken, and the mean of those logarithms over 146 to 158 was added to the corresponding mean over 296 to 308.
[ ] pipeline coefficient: 4.515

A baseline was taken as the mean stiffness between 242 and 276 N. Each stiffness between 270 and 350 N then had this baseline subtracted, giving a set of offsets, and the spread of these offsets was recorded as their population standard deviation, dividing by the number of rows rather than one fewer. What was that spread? 3.1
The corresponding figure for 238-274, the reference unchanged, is 20.5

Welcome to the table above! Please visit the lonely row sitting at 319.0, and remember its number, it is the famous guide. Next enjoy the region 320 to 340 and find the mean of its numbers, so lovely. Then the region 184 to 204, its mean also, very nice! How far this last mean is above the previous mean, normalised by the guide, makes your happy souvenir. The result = -0.011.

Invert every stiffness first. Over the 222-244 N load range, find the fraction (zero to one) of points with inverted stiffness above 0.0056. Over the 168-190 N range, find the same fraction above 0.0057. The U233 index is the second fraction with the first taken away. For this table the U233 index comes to -0.8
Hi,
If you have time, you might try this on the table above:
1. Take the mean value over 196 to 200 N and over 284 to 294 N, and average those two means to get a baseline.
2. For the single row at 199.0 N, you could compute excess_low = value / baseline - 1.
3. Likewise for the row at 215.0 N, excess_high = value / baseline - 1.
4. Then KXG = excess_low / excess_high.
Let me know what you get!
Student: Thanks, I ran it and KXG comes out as 1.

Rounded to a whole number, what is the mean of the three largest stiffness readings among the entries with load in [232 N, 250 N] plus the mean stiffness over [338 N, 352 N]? 350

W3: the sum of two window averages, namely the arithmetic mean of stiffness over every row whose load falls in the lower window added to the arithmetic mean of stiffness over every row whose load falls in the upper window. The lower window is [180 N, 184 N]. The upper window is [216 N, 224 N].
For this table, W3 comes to 345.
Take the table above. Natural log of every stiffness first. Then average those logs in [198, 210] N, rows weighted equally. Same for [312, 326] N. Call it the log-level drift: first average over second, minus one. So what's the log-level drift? -0.0043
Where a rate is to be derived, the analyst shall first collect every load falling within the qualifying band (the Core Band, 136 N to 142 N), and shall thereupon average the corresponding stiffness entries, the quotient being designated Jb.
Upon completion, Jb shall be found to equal 179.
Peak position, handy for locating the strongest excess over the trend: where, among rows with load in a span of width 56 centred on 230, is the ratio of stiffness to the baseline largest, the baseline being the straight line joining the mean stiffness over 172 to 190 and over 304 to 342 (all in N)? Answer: 205.0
